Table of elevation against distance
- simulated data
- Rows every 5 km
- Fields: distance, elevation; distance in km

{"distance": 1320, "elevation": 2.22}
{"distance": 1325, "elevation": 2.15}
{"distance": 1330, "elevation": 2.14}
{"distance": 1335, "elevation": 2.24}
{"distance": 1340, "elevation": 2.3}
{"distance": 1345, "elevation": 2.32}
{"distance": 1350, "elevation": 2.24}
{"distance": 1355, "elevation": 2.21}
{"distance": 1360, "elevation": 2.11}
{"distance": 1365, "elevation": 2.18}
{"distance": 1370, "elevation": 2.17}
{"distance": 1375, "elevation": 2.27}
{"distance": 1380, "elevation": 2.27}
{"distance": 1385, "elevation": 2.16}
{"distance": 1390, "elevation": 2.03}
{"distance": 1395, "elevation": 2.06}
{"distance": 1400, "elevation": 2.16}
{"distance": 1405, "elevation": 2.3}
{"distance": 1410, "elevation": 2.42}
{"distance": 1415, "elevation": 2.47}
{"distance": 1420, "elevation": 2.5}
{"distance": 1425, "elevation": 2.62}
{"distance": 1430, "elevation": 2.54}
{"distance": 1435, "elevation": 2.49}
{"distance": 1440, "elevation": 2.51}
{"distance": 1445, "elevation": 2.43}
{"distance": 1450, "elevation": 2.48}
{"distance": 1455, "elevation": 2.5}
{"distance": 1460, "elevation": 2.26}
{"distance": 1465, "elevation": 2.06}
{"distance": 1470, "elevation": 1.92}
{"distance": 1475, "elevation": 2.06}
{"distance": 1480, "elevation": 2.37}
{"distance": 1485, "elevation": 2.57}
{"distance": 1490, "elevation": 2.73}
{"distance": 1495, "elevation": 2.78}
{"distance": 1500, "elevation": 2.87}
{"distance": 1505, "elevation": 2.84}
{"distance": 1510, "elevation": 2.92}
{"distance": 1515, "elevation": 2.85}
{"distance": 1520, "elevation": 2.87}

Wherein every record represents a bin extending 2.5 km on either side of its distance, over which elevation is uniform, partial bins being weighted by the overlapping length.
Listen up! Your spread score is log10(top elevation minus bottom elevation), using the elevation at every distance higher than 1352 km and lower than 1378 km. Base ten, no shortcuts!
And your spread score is -0.80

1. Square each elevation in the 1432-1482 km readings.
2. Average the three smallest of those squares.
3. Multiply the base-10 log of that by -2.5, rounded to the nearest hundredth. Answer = -1.52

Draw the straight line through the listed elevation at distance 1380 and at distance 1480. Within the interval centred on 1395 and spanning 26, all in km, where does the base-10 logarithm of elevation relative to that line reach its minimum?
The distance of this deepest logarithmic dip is 1390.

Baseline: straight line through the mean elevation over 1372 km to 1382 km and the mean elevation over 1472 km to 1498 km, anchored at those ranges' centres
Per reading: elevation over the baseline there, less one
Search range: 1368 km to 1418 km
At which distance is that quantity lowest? 1390 km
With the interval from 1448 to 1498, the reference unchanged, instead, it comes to 1470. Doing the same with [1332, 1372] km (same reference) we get 1360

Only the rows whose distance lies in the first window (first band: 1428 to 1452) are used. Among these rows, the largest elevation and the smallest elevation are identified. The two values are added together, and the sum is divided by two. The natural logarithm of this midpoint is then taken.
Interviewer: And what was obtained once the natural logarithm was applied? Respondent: 0.91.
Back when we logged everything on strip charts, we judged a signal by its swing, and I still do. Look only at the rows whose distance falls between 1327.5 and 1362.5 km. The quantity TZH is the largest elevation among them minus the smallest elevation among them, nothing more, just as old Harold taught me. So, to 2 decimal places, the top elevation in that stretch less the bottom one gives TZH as 0.21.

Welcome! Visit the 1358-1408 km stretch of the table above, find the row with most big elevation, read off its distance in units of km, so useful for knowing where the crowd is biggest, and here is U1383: 1405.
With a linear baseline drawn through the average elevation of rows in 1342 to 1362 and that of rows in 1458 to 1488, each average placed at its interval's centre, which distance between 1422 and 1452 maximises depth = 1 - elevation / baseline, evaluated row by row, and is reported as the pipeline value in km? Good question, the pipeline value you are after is 1445 km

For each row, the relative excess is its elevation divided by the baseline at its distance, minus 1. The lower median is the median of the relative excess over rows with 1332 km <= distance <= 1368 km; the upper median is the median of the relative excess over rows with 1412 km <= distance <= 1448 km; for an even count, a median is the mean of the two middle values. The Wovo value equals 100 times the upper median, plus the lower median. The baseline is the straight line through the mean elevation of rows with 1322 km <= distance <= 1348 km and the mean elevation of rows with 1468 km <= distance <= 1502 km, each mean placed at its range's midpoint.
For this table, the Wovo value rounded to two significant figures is 4.7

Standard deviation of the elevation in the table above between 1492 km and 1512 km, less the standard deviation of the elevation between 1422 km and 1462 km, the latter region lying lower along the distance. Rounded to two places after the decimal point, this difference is -0.05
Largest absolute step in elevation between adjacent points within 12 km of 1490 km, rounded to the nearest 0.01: 0.20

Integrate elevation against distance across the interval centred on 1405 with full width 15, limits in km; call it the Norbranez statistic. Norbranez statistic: 34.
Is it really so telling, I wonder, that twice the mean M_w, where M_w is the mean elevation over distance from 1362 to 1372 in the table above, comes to 4.3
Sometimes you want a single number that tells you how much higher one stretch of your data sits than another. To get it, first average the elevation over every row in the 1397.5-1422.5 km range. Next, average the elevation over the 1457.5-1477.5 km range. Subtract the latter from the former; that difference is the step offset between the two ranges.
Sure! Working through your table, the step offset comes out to 0.3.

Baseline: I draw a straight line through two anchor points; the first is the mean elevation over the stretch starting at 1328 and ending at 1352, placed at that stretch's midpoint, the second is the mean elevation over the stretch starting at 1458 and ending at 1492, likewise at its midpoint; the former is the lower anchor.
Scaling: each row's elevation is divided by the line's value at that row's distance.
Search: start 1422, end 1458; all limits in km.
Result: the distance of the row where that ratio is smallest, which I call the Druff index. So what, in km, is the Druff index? 1445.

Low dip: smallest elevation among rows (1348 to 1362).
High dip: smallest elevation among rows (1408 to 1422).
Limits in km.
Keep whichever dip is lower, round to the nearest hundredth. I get 2.11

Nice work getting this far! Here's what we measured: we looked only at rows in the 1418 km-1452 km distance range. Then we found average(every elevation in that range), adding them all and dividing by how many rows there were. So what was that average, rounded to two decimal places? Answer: 2.51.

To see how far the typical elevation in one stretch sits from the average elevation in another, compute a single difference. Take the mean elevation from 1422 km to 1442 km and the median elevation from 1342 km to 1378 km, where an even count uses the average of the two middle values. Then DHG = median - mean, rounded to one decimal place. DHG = -0.3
